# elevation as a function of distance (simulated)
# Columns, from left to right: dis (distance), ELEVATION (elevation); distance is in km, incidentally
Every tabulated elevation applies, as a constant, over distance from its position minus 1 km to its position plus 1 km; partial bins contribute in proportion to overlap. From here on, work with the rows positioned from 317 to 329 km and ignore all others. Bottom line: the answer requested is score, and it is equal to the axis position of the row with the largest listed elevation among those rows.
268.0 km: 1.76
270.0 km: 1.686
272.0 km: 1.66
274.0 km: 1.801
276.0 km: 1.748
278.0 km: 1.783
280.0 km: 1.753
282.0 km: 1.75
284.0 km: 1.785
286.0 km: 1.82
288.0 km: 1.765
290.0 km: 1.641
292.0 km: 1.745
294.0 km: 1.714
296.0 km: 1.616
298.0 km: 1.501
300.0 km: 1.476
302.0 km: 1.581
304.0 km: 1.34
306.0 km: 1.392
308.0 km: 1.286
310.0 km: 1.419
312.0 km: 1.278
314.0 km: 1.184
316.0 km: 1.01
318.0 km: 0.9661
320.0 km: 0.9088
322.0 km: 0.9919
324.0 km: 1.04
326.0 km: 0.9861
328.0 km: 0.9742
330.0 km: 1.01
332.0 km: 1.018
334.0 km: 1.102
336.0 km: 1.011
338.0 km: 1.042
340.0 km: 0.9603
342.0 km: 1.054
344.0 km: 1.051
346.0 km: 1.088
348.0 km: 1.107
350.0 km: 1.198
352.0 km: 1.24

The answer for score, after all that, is 324.0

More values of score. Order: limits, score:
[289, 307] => 292.0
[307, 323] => 310.0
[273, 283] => 274.0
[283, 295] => 286.0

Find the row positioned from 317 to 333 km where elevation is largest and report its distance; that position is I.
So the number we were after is 324.0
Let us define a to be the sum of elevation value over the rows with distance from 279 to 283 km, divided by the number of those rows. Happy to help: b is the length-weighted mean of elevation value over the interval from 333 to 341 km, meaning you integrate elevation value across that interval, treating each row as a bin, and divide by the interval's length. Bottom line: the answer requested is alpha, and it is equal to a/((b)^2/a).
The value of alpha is 2.9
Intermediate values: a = 1.75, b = 1.03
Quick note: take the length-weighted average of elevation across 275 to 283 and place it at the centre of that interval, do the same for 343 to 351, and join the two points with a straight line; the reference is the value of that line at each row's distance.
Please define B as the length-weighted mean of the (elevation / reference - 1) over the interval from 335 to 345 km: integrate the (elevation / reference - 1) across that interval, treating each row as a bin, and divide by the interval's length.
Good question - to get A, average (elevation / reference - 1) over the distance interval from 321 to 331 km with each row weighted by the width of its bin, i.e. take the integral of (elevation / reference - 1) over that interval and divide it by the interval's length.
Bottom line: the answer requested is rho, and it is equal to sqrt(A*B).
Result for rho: 0.18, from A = -0.24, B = -0.13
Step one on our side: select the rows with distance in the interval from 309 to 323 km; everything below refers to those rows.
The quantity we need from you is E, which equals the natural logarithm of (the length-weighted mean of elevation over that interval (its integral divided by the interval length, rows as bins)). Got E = 0.10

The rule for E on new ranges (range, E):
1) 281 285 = 0.57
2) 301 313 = 0.32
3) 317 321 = -0.06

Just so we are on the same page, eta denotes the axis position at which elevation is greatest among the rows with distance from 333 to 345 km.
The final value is 334.0 km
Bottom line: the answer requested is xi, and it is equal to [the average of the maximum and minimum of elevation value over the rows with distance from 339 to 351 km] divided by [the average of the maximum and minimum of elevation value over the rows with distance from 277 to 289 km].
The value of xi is 0.6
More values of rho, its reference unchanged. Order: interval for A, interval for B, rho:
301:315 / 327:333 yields 0.14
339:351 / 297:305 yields 0.05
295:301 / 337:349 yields 0.05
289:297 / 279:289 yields 0.04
